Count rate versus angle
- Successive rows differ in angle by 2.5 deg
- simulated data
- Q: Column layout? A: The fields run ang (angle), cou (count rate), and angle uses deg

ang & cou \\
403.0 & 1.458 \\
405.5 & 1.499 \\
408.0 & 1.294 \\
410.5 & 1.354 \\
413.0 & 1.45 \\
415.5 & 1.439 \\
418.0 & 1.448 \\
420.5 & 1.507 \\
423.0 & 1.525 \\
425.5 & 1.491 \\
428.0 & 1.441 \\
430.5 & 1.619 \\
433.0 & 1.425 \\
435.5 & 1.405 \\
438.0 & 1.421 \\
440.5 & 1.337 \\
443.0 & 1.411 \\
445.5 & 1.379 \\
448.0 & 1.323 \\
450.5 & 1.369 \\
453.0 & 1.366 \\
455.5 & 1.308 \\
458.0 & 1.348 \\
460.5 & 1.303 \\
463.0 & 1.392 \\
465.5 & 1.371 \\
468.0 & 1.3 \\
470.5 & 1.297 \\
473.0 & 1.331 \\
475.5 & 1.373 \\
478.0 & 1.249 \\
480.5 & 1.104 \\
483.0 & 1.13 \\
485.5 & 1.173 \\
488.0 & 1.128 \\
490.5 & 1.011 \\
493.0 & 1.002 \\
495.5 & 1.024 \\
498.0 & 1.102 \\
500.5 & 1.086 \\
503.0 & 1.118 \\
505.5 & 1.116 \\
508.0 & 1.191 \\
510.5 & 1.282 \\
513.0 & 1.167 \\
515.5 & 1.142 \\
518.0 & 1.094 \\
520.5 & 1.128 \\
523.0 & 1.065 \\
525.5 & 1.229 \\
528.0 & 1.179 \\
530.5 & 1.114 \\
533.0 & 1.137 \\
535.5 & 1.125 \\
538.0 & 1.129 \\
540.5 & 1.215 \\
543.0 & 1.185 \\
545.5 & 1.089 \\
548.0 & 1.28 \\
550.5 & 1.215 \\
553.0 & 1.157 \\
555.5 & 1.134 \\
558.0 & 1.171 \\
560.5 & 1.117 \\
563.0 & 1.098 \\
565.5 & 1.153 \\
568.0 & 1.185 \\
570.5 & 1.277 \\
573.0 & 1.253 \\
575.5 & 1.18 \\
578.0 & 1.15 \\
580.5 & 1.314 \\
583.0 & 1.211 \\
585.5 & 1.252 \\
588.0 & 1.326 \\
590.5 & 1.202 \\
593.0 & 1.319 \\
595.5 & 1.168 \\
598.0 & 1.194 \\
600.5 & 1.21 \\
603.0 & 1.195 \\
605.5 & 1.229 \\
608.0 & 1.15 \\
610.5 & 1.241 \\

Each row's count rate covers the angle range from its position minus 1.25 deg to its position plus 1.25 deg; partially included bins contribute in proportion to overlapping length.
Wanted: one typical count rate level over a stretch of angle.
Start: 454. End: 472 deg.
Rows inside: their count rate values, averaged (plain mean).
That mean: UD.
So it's 1.33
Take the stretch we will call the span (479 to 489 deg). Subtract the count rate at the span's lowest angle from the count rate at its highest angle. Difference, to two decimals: 0.02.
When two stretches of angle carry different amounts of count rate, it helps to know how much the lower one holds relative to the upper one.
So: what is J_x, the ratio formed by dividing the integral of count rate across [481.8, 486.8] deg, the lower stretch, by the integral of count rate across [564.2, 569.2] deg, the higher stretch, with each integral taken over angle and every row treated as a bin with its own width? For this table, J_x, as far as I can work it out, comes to 0.99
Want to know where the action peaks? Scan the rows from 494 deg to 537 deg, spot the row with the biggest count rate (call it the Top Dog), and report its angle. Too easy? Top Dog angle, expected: 510.5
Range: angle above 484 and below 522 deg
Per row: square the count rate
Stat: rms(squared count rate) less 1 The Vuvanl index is 0.26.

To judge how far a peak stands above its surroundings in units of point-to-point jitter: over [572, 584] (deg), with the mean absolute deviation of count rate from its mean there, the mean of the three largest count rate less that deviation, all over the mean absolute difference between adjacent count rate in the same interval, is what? 13.1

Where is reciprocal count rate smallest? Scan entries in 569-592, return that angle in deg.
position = 588.0 deg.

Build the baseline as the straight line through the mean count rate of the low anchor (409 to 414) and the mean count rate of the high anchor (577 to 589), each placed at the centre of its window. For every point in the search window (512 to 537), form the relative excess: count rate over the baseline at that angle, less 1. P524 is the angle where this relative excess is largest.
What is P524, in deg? 525.5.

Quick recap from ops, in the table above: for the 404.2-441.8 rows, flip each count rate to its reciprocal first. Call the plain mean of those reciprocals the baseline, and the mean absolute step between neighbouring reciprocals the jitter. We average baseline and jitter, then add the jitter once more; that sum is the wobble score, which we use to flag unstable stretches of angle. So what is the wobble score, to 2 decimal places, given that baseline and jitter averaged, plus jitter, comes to 0.40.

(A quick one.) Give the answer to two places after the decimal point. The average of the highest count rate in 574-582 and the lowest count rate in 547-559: 1.22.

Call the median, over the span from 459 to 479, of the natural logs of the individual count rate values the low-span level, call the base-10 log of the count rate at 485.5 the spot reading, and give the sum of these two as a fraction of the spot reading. 5.0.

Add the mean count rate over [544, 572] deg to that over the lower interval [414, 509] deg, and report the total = 2.47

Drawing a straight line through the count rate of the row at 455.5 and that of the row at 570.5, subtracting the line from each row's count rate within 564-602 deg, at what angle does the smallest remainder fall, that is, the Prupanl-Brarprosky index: 565.5 deg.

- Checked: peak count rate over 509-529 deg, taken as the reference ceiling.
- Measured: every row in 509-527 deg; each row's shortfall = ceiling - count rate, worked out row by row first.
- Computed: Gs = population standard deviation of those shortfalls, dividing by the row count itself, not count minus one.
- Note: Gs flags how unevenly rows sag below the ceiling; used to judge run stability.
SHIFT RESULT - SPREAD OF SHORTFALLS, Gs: 0.070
